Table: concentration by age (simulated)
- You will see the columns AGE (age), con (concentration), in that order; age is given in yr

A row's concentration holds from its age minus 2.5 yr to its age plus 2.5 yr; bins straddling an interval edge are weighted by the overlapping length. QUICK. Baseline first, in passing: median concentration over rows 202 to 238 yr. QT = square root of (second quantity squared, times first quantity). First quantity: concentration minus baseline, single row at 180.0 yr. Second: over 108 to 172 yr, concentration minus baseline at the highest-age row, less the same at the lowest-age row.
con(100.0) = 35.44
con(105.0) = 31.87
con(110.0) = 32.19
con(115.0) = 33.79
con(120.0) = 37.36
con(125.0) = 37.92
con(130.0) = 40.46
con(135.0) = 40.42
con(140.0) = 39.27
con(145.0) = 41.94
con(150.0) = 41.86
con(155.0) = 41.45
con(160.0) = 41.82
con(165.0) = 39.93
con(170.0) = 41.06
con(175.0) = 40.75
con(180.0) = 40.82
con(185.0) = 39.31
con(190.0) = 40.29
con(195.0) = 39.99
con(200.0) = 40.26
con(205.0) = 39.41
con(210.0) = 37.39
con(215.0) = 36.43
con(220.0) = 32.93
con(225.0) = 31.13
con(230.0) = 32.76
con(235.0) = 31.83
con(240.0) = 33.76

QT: 25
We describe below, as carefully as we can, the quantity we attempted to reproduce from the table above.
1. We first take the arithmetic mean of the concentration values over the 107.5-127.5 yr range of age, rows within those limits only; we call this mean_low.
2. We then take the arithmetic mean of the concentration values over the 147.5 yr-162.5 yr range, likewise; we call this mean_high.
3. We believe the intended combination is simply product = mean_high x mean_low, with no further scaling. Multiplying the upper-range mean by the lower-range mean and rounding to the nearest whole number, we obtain 1473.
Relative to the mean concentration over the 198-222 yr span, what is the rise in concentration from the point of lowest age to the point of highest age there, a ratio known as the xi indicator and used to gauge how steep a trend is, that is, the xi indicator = -0.20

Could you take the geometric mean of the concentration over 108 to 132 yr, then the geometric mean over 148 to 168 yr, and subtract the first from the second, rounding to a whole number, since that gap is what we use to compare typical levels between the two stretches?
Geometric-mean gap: 5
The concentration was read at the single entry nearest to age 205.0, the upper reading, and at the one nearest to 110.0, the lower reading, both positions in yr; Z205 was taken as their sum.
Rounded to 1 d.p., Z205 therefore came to 71.6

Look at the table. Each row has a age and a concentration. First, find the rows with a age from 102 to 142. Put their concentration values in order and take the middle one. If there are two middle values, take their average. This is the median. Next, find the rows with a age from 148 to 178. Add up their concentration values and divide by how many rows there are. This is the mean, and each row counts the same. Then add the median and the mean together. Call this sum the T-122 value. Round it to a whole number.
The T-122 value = 79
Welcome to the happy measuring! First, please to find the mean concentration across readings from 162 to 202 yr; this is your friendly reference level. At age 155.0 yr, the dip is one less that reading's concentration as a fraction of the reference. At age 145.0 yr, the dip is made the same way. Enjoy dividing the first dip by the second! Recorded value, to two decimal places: 0.70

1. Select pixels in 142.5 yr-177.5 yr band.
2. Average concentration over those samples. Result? 41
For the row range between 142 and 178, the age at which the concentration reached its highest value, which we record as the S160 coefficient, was 145.0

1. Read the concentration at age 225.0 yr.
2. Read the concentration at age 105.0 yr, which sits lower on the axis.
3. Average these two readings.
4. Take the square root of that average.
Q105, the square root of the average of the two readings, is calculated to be 5.61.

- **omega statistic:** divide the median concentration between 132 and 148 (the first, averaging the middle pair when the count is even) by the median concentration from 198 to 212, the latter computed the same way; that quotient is 1.03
